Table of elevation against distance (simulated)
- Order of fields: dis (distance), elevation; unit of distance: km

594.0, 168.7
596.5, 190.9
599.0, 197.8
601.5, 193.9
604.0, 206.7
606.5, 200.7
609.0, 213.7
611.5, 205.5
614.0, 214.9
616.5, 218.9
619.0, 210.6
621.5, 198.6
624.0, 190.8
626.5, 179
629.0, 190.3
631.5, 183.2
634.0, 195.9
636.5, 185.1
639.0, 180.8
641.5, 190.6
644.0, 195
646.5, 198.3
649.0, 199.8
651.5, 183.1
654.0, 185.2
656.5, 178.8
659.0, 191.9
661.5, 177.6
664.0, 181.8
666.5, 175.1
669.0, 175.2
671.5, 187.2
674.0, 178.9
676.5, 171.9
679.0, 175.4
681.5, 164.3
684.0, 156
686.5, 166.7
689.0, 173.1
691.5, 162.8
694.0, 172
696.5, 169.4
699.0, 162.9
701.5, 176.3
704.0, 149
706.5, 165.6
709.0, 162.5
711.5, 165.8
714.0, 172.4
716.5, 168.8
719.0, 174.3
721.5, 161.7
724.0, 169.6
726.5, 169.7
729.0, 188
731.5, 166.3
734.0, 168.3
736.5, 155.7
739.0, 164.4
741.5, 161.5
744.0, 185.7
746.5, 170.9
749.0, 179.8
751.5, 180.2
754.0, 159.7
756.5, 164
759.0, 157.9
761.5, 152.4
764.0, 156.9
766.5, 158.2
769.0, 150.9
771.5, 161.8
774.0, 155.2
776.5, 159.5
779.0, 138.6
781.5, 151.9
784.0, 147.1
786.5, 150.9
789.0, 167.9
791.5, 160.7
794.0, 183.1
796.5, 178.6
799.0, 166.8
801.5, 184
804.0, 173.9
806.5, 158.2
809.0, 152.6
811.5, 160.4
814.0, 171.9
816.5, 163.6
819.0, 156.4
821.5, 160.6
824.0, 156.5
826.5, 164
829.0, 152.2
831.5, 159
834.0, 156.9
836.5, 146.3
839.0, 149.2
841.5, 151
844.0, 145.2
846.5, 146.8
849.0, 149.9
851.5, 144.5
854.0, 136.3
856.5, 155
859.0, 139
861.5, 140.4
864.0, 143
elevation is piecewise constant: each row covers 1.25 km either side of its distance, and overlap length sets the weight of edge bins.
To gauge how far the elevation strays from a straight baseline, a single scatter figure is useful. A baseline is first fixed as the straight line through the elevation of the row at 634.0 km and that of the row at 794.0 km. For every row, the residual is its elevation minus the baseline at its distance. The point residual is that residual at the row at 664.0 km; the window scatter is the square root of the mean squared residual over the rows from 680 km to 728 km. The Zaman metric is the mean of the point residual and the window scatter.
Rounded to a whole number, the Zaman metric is 7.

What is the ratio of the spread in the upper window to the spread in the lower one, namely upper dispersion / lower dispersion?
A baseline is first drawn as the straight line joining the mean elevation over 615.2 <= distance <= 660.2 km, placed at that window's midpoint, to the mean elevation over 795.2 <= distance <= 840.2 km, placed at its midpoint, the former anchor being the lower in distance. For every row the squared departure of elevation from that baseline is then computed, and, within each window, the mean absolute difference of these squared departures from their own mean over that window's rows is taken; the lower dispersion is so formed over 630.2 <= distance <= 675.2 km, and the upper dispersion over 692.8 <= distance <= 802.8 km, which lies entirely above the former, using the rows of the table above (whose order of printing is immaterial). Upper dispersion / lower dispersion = 3.3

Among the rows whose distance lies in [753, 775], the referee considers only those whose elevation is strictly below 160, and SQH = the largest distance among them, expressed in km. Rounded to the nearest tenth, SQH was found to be 774.0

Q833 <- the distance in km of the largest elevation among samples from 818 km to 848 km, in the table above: 826.5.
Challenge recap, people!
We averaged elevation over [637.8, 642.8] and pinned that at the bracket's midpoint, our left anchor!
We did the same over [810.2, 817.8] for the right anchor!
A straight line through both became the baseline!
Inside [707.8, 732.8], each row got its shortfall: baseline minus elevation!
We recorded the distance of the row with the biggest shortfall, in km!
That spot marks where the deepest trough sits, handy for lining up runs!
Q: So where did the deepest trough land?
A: 709.0 km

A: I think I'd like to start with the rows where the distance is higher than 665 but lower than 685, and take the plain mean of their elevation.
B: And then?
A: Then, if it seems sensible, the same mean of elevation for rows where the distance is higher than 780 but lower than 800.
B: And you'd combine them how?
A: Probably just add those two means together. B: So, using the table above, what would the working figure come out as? 336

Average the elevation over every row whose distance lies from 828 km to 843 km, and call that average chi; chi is 152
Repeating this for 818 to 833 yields 158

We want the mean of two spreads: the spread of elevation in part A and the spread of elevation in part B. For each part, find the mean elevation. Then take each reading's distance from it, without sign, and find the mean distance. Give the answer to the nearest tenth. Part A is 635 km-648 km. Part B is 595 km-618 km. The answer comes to 6.8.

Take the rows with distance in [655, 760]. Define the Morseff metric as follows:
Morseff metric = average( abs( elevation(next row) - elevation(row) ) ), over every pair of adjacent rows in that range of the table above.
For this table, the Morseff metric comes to 9.26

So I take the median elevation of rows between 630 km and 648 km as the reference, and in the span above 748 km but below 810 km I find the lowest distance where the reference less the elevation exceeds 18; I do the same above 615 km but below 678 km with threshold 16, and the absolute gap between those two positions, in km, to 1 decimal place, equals 77.5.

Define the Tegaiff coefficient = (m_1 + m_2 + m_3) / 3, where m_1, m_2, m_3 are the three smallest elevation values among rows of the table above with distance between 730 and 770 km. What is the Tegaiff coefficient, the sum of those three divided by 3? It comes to 153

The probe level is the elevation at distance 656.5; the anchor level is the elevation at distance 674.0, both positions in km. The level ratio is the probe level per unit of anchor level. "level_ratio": 1.00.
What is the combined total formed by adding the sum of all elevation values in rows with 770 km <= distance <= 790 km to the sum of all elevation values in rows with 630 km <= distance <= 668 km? 4035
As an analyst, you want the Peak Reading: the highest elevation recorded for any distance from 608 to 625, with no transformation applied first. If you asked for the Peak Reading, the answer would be 218.9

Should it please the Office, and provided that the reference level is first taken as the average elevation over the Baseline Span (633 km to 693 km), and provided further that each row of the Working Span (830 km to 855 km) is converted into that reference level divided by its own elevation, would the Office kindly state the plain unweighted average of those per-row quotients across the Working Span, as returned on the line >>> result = 1.22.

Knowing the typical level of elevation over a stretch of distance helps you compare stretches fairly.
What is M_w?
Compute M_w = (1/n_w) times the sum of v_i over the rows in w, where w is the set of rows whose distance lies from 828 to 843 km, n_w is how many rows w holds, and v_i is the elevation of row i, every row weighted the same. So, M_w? 152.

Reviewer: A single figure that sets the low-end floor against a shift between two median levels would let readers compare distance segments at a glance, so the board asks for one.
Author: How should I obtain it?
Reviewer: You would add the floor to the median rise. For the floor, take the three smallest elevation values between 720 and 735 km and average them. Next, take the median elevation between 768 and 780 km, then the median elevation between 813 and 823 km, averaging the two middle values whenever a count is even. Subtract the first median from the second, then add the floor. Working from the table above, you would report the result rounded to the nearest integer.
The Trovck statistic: 172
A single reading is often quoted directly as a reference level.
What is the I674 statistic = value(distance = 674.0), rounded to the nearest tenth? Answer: 178.9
